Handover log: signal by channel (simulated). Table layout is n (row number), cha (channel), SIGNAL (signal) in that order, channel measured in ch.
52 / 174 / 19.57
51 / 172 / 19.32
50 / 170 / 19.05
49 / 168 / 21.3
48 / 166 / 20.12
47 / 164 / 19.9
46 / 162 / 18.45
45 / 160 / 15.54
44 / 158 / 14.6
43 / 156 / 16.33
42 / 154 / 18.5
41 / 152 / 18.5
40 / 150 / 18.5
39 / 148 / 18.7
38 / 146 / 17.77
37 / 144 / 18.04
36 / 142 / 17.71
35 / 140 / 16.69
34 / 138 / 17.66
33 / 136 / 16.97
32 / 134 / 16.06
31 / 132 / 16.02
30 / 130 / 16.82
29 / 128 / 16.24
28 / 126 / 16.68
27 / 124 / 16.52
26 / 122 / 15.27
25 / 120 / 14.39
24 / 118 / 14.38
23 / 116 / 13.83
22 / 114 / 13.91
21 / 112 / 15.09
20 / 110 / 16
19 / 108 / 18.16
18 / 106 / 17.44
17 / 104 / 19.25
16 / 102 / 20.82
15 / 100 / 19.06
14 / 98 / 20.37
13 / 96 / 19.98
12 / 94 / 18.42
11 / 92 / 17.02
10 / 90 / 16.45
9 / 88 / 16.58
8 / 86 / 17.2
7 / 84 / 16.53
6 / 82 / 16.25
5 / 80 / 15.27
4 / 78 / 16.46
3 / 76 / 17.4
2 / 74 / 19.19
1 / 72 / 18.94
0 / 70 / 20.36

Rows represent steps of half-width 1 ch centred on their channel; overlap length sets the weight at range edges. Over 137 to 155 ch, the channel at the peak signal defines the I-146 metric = 148 ch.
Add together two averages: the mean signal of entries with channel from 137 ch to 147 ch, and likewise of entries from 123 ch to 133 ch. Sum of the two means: 34.0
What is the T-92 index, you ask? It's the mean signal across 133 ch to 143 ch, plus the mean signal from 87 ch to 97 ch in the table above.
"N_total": 34.7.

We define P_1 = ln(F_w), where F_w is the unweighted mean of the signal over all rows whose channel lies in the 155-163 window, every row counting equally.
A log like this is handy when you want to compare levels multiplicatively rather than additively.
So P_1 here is 2.79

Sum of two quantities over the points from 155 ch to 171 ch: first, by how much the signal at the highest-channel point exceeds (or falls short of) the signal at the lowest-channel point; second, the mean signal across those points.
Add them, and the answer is 21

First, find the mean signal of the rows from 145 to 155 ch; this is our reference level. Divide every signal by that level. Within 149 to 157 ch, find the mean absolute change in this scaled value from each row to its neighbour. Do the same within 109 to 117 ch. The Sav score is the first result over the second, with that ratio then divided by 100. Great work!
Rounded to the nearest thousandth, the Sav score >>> 0.010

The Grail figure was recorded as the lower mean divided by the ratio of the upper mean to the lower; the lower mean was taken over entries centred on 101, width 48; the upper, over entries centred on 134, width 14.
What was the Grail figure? 17.1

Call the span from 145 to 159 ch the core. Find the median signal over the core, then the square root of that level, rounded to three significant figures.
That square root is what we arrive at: 4.30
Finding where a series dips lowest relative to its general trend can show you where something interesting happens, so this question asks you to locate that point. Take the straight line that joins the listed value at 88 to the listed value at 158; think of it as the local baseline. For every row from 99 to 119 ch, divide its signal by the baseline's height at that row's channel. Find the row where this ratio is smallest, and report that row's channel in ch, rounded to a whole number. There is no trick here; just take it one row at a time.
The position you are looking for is 116 ch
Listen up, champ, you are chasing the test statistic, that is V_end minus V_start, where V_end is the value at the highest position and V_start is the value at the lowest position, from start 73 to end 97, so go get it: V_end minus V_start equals 0.8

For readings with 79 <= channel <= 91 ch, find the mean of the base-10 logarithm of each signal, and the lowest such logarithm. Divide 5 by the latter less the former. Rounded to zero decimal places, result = -166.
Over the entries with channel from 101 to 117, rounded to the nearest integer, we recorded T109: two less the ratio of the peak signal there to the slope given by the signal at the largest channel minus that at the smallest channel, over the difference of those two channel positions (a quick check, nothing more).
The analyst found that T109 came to 44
